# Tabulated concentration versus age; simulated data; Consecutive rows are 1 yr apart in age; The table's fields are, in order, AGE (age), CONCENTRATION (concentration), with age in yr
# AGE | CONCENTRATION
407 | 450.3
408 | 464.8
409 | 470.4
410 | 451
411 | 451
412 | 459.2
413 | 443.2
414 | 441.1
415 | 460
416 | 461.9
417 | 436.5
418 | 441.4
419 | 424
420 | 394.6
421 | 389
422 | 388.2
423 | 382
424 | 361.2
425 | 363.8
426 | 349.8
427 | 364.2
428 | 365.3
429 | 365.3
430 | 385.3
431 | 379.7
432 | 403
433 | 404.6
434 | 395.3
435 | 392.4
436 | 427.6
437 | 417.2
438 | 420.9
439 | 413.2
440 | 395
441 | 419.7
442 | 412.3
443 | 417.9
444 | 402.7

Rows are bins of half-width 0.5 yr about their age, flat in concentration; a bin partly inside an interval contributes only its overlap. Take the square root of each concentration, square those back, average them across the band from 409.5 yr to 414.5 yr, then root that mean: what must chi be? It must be 21.2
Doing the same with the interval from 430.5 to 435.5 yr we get 19.9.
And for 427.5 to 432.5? 19.5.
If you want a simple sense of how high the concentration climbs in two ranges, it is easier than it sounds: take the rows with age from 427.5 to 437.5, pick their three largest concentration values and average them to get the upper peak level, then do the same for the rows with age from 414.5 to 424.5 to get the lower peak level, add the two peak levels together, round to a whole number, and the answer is 871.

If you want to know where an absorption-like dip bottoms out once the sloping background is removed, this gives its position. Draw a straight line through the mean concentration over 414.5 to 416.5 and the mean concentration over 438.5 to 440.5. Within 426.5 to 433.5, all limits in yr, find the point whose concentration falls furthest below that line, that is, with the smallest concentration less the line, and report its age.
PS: 427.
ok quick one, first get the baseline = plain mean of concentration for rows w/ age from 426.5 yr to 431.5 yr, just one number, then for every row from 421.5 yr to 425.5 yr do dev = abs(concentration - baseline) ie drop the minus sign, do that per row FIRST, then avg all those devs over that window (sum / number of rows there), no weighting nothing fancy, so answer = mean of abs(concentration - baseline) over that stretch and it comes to 11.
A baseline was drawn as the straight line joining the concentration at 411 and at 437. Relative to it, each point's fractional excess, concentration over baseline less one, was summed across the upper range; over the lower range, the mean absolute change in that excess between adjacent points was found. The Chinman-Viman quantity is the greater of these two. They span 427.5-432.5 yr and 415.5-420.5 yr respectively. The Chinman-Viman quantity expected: 0.042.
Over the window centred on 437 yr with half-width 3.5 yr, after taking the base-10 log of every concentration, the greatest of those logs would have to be 2.63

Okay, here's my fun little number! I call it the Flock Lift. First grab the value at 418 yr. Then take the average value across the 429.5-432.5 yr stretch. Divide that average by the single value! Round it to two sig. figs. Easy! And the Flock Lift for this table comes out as 0.88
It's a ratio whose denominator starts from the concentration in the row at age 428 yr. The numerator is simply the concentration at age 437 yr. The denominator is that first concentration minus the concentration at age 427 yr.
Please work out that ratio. 379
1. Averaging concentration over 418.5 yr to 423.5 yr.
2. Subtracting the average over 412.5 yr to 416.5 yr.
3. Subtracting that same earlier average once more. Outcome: -508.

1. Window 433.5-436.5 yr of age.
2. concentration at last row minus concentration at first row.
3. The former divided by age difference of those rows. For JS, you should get 16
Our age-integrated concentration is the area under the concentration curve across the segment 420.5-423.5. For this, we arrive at 1159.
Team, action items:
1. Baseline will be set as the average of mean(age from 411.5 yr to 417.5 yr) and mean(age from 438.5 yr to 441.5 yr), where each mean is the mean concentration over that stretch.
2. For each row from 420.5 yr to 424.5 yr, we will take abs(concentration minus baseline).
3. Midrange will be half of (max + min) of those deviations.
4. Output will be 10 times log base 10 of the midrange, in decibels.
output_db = 17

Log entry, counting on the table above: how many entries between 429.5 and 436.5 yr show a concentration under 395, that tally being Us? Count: 3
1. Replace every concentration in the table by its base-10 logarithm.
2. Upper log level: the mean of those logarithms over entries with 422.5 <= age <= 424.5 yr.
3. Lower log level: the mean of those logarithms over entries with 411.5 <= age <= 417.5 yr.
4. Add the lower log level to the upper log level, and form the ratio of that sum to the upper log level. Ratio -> 2.03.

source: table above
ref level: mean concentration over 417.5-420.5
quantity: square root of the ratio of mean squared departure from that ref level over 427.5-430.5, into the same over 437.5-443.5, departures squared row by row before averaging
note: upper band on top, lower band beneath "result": 0.23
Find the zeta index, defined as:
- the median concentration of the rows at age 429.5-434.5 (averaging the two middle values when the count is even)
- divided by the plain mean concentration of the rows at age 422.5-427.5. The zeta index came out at 1.09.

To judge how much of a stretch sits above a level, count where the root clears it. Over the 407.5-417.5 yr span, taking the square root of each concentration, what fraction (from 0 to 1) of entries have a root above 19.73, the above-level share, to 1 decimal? 1.0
